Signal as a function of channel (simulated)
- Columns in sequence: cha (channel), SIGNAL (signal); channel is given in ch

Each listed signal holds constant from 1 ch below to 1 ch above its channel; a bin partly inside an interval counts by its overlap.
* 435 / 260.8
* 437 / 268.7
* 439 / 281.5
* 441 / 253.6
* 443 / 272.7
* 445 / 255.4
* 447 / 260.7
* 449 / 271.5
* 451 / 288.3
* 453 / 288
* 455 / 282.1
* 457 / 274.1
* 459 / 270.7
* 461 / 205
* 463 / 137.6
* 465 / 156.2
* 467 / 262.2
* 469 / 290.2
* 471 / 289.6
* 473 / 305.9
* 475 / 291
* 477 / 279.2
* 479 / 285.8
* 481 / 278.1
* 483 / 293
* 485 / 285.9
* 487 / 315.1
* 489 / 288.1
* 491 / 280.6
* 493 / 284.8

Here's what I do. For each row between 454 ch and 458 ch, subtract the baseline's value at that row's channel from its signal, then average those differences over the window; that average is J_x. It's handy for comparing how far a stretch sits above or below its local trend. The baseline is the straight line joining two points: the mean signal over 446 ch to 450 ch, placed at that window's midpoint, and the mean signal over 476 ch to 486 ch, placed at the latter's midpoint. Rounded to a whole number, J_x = 8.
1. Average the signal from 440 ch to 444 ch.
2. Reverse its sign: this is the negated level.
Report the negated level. -263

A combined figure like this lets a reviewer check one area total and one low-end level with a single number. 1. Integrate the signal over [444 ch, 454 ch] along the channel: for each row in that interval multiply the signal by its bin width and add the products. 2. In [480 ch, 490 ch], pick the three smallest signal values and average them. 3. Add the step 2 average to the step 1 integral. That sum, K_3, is 3012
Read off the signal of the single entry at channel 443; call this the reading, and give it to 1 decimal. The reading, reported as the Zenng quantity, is 272.7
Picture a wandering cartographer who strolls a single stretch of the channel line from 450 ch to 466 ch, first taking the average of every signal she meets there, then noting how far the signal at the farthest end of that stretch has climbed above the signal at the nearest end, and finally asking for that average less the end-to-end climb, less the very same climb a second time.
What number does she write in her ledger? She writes 502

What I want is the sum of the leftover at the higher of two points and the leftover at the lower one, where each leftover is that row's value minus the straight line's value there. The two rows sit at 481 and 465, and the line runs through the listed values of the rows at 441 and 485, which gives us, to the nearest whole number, -120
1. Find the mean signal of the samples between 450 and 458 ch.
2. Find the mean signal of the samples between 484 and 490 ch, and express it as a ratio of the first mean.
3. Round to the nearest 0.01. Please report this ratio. 1.05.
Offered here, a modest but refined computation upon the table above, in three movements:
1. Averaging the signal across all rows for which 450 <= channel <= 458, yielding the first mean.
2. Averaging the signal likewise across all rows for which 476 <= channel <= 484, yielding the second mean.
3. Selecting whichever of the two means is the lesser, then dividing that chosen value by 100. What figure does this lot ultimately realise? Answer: 2.83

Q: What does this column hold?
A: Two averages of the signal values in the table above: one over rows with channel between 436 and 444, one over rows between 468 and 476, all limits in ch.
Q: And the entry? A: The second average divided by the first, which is 1.09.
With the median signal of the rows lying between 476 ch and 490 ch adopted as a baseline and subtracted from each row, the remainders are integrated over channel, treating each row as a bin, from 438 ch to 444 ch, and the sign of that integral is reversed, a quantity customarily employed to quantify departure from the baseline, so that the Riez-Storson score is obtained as 100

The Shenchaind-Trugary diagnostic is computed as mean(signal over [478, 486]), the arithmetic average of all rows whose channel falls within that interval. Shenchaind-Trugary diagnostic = 286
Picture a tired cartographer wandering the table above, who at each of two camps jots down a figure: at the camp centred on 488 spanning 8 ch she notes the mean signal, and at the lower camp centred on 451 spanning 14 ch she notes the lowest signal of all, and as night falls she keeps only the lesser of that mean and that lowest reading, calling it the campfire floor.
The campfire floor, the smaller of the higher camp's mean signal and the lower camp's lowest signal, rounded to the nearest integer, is 255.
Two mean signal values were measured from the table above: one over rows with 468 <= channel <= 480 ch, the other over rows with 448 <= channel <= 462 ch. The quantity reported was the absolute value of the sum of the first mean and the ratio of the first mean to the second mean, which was 291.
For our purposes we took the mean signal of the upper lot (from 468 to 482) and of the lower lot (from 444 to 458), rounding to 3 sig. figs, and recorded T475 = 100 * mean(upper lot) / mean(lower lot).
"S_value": 105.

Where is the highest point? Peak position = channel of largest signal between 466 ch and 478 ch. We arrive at 473 ch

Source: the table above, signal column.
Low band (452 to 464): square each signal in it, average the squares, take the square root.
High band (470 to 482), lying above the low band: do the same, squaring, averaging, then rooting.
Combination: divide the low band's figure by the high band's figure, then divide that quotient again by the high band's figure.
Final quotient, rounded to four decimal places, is 0.0030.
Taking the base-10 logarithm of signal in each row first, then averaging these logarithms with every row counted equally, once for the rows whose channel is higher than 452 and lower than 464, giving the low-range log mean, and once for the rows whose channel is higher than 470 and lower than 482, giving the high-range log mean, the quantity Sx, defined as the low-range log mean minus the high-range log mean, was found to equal -0.088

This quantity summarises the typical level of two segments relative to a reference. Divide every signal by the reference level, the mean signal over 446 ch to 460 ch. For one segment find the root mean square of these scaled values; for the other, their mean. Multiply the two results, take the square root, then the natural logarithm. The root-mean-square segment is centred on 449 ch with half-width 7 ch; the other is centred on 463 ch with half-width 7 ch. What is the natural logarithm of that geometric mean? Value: -0.10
